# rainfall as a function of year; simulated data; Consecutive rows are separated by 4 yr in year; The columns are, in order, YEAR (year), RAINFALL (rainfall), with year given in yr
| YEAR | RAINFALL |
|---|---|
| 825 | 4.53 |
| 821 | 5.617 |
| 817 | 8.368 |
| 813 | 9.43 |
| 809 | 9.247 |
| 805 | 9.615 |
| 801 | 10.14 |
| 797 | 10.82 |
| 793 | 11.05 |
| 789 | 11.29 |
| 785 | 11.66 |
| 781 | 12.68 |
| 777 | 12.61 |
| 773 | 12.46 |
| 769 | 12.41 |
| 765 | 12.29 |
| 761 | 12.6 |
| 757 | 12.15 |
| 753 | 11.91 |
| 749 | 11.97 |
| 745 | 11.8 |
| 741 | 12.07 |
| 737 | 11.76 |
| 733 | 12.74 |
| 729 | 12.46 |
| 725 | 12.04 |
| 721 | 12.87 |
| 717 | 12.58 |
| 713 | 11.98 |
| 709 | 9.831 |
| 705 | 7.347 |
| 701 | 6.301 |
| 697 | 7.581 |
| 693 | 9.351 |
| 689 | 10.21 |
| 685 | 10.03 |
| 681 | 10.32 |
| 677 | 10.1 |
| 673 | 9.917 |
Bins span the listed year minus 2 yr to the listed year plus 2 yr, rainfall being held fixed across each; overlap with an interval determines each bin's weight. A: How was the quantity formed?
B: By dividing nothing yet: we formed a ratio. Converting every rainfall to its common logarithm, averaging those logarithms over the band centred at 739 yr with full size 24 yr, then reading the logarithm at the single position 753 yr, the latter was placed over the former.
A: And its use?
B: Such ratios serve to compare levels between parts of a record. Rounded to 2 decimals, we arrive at 0.99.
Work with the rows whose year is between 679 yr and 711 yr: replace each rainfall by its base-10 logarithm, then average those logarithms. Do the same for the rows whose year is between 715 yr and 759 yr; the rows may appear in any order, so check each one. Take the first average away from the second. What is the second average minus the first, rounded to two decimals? 0.15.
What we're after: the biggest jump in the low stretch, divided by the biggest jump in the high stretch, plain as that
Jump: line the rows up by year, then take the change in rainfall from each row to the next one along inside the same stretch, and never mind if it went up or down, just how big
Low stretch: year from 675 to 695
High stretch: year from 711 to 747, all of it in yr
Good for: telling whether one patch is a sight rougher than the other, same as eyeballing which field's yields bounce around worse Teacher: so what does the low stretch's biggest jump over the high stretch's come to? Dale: 0.88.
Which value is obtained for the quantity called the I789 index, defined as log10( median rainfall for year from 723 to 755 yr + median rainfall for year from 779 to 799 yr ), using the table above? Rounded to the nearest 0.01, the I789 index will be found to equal 1.37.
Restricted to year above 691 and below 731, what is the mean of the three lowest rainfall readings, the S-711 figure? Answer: 7.1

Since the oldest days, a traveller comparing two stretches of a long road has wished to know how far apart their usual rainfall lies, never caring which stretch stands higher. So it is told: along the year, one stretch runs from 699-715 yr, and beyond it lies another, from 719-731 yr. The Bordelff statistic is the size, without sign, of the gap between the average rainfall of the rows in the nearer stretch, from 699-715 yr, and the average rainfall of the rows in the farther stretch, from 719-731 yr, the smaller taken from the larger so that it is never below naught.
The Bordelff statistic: 3.6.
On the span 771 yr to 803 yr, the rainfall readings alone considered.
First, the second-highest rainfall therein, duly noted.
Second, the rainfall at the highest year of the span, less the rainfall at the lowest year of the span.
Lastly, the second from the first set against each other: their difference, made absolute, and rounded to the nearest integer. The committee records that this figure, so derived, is 15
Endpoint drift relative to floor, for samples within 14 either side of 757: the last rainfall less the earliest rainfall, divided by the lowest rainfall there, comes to 0.1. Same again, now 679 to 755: 0.3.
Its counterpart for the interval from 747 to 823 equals -1.1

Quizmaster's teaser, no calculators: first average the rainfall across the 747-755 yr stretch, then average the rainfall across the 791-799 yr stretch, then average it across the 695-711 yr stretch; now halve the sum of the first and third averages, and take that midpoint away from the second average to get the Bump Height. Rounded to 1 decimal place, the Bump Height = 1.1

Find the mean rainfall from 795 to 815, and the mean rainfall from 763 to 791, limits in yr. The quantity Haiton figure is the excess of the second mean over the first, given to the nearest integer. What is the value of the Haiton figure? 2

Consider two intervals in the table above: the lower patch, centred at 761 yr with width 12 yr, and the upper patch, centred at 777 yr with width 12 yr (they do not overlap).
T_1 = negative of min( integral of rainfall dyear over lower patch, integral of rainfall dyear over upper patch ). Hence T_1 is -148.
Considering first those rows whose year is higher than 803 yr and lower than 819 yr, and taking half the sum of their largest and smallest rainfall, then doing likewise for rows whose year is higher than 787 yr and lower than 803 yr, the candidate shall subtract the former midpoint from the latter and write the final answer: 1.7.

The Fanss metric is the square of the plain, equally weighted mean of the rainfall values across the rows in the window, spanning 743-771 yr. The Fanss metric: 148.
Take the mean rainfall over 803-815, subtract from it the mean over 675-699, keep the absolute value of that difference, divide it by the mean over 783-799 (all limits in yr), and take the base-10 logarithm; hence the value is -1.8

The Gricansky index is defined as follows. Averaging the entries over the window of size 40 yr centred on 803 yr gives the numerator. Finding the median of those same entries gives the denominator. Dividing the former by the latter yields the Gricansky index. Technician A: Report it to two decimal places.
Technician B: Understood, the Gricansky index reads 0.98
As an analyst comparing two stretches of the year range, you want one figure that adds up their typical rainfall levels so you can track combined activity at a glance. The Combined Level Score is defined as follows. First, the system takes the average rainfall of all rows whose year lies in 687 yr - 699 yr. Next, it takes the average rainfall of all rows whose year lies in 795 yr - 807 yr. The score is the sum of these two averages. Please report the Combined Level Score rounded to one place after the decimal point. 19.2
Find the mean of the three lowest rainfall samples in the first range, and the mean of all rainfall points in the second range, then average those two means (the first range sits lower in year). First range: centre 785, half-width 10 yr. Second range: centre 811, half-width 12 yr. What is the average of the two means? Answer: 10.0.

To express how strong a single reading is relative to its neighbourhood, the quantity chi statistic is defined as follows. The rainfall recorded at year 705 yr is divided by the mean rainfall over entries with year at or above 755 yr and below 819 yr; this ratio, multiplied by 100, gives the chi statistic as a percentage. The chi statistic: 66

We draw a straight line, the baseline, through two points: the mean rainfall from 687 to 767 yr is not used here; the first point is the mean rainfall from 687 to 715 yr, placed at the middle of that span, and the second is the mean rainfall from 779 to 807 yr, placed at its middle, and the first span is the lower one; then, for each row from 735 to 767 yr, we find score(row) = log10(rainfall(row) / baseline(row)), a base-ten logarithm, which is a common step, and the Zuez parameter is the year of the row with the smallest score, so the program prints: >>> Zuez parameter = 753 yr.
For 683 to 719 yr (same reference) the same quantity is 701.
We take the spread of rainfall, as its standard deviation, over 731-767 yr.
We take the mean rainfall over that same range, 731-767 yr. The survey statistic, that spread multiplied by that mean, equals 4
